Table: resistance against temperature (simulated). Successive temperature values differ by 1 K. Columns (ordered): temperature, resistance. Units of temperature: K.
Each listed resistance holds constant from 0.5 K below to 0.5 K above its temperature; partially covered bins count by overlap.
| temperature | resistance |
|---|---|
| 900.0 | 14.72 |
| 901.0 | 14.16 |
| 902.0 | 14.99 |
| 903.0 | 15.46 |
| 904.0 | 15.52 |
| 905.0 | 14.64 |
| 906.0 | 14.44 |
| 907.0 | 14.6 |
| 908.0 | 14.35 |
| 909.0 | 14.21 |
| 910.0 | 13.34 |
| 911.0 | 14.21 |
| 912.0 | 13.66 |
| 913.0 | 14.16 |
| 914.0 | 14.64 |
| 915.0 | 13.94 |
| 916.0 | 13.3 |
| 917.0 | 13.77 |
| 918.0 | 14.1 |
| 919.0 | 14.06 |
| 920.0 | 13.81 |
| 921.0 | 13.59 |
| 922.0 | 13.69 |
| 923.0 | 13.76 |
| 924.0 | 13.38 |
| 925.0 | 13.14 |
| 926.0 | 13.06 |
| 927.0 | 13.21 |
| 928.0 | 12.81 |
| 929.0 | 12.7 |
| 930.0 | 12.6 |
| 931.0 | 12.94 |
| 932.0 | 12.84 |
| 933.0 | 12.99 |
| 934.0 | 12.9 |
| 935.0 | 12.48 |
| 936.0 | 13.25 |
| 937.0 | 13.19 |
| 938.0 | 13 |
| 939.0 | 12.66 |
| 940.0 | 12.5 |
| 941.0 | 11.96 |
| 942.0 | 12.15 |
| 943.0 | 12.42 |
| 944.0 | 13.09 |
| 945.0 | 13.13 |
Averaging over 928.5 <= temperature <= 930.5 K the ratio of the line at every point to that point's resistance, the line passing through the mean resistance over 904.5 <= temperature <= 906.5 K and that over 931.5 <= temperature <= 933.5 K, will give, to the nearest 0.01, 1.04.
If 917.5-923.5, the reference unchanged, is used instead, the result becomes 0.99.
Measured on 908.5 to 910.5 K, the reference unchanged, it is 1.04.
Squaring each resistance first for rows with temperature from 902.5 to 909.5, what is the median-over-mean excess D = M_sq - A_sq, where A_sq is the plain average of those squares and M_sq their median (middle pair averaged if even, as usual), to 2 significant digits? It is -4.5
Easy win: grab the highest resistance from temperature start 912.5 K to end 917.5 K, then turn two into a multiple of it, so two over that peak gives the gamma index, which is 0.137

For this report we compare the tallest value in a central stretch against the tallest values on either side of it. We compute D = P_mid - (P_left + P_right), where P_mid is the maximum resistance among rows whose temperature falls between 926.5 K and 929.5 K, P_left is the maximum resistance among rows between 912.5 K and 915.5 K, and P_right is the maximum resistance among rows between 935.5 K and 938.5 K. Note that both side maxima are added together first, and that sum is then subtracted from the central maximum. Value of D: -14.7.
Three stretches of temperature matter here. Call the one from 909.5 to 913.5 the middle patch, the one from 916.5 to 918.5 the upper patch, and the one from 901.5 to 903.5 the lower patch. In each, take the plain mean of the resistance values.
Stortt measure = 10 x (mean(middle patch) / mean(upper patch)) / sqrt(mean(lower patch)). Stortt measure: 2.55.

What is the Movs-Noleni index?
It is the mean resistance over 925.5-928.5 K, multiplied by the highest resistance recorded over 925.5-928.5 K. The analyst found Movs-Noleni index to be 172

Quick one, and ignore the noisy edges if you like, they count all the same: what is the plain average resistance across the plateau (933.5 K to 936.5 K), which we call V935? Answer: 12.9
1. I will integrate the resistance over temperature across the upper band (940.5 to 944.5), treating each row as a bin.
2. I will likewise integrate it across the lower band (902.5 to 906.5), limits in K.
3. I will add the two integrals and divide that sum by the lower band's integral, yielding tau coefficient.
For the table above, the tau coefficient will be 1.83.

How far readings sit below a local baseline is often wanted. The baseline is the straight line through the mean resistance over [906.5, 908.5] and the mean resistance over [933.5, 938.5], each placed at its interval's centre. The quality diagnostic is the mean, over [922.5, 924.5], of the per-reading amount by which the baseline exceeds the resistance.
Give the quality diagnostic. 0.1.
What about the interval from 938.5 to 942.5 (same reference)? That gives 0.4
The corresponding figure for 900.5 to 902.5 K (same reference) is 0.2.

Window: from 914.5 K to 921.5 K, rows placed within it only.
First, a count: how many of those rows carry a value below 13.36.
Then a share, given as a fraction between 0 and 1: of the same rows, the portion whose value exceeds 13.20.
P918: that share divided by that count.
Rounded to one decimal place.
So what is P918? 1.0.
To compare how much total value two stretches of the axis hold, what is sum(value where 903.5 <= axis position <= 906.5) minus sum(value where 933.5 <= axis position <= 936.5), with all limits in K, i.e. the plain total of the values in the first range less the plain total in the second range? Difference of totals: 6.0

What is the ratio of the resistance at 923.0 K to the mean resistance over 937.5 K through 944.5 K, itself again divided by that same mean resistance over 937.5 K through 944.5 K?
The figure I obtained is 0.0875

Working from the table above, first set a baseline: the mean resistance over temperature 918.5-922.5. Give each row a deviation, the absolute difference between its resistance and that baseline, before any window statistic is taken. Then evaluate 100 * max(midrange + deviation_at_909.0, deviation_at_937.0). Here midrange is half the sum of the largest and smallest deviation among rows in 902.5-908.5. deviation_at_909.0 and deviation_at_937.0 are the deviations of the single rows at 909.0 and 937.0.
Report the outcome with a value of 157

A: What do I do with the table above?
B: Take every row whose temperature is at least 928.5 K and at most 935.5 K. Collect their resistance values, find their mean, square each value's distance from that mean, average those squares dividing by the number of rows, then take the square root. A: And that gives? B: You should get 0.18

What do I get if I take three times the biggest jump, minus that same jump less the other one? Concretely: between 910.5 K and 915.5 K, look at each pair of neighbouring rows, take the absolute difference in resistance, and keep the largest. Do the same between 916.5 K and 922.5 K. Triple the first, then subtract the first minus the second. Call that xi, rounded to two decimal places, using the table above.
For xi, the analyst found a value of 1.73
